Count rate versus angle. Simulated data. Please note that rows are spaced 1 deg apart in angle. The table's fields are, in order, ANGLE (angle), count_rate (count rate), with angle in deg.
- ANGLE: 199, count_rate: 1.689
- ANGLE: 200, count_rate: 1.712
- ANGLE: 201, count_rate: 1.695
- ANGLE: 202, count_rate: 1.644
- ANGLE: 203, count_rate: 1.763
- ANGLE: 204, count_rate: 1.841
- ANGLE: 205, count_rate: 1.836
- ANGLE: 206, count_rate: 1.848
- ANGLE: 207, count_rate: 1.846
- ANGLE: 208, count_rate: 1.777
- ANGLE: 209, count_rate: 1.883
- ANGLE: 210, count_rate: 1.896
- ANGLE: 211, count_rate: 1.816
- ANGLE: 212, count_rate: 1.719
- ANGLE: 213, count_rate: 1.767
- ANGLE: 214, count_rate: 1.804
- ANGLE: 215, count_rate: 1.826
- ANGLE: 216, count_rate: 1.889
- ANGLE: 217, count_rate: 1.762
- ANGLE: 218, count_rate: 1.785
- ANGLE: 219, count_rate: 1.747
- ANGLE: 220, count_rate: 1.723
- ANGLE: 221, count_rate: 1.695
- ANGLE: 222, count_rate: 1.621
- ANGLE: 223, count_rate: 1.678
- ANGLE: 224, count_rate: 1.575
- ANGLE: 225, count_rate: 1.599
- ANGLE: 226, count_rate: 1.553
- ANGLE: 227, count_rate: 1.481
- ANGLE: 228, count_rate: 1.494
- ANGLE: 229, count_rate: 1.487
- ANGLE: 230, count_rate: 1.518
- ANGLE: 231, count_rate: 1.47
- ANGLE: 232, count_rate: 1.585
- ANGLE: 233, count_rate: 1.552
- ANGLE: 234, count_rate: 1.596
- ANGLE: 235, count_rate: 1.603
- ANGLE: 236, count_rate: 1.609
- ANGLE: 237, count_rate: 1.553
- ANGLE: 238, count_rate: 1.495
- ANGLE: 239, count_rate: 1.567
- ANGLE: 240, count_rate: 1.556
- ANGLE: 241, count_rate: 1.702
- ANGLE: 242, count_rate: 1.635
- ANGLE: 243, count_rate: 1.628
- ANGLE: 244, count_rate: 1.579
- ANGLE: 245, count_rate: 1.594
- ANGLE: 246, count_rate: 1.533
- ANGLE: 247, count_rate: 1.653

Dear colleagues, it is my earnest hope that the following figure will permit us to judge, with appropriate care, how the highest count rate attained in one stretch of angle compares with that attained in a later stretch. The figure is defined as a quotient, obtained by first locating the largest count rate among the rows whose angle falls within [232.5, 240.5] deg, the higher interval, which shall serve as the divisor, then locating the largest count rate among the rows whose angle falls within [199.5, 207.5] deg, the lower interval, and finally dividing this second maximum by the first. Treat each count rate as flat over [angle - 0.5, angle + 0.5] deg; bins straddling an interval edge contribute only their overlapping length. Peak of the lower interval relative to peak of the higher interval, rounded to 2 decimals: 1.15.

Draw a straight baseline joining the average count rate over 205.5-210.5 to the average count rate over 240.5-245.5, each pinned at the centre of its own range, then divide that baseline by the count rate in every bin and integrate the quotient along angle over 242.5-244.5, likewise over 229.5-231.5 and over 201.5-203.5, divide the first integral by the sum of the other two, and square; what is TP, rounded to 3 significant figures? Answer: 0.203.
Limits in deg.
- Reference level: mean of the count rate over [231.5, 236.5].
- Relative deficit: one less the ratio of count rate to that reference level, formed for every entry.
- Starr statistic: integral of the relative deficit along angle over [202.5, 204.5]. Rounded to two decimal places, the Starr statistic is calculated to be -0.27 deg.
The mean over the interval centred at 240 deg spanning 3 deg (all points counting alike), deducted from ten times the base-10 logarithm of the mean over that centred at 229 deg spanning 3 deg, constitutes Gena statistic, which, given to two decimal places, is 0.15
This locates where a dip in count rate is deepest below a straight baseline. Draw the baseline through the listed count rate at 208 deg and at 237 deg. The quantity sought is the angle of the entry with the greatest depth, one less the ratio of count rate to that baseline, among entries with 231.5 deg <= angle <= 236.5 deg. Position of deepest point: 233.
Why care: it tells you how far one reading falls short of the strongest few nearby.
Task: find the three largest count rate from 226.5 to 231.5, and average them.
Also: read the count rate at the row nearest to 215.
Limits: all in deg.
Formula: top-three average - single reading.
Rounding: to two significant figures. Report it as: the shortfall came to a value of -0.33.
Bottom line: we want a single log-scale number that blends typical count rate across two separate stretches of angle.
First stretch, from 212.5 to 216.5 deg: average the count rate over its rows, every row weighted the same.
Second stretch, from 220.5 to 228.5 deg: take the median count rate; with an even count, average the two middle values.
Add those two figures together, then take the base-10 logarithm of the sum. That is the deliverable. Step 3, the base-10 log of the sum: 0.53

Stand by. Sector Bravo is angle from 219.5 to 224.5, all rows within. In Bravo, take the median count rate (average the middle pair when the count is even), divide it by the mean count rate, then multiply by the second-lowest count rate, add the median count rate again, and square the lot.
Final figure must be 11.0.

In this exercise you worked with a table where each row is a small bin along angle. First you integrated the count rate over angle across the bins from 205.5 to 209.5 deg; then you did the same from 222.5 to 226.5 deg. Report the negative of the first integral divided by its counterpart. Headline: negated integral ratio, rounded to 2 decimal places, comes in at -1.15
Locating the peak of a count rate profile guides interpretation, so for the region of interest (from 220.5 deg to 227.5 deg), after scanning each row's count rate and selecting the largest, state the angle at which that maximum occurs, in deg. 221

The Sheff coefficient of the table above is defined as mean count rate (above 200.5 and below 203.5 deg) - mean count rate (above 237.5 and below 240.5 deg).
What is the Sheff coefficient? 0.16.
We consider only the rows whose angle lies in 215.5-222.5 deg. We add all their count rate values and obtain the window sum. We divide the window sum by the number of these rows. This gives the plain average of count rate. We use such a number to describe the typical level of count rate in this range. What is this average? 1.75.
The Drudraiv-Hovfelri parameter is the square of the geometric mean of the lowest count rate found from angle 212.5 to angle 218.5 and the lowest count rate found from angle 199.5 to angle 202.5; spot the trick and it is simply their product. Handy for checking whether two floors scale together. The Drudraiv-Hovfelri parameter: 2.9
